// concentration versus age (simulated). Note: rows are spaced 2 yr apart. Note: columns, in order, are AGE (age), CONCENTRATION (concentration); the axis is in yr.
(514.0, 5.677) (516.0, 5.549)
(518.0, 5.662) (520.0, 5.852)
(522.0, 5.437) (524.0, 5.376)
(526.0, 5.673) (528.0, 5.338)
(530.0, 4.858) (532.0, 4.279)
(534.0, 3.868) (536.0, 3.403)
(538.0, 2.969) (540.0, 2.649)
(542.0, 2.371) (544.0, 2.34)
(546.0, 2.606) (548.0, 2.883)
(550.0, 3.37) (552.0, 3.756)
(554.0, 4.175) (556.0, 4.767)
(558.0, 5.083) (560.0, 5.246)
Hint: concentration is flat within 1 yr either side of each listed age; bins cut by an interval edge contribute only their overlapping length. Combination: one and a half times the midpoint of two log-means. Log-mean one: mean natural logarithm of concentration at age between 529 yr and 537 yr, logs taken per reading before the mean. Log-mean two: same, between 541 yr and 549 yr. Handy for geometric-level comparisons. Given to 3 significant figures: 1.75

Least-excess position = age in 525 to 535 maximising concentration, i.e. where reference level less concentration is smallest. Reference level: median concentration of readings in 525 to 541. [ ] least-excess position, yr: 526.0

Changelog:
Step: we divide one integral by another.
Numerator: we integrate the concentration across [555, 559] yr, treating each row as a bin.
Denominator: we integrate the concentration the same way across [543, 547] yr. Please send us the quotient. 2.0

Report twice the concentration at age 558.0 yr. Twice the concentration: 10.2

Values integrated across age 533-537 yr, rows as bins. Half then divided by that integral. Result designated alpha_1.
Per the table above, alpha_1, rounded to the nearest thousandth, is 0.034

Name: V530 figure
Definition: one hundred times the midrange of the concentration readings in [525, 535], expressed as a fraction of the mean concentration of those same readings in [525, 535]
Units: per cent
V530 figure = 99.3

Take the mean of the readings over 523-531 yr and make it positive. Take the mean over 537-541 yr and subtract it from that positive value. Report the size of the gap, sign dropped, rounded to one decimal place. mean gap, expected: 2.5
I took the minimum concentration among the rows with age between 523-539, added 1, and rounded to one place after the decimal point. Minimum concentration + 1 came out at 4.0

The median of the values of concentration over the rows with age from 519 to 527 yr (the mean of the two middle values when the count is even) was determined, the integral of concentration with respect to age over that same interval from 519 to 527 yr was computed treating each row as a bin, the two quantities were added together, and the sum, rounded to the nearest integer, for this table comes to 50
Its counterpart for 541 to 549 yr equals 23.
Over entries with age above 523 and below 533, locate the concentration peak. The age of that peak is 526.0 yr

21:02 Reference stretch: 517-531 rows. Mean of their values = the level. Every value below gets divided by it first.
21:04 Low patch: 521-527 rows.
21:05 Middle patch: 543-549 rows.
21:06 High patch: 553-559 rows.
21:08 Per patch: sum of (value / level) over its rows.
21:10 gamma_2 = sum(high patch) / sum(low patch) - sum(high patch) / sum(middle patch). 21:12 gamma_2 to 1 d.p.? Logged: -0.9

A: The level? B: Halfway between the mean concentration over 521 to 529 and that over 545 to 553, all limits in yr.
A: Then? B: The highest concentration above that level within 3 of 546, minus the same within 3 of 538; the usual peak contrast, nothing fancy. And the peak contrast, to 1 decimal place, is -0.5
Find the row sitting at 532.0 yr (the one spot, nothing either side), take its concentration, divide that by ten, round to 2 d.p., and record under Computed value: 0.43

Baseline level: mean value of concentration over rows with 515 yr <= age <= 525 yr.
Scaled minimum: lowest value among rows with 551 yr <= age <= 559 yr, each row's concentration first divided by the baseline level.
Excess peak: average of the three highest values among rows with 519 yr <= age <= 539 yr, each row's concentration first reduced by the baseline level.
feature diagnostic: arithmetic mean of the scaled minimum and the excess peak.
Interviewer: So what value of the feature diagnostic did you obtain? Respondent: 0.38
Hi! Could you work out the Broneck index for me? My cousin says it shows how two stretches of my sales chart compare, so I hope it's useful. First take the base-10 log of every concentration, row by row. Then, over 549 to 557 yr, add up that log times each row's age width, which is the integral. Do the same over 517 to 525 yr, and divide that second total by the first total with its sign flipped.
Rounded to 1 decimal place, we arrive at -1.2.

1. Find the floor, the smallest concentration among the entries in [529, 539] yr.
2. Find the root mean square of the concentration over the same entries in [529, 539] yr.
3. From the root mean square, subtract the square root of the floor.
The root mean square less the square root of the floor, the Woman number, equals 2.2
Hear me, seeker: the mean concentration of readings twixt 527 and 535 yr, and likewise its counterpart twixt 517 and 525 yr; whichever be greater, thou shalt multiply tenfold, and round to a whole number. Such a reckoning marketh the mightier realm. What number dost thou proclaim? 56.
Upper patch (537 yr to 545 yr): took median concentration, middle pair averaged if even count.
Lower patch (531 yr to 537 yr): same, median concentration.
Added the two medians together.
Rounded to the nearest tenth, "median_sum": 6.4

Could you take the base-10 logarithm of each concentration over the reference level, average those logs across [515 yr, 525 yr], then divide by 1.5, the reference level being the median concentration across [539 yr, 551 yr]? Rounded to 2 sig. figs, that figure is 0.22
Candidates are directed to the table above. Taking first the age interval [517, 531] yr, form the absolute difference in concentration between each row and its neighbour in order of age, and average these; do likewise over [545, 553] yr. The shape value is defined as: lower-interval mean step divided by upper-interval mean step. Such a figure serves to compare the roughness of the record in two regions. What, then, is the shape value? 0.8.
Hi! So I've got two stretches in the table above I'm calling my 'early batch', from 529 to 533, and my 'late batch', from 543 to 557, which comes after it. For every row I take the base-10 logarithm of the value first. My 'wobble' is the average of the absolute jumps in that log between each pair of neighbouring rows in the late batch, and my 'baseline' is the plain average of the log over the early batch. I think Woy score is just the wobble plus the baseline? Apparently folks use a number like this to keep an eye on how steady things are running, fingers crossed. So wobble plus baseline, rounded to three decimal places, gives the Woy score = 0.710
